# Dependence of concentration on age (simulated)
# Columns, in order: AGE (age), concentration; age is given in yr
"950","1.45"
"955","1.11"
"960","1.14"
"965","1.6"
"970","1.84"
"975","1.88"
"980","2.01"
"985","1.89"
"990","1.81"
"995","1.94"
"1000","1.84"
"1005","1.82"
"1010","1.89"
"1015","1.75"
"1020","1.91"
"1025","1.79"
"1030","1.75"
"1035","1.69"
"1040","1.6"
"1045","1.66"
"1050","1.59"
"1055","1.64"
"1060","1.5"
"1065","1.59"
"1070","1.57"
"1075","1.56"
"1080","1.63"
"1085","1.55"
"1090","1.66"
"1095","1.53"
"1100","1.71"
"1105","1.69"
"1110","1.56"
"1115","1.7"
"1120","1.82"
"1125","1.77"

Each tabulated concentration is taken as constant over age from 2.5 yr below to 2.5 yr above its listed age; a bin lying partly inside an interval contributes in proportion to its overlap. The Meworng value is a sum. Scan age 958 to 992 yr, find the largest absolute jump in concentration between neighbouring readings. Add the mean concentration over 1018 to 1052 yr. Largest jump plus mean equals 2.17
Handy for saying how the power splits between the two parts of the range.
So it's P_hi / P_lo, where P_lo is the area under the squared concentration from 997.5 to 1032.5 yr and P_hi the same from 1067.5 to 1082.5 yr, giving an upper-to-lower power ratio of 0.3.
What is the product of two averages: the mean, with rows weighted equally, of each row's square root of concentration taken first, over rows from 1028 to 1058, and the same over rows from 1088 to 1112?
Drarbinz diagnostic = 1.64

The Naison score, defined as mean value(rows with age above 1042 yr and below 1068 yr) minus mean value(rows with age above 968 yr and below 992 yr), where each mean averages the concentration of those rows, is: -0.29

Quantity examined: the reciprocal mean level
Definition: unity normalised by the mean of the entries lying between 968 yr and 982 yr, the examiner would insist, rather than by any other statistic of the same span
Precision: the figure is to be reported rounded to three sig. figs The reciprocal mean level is 0.524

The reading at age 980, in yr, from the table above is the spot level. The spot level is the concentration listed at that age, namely 2.01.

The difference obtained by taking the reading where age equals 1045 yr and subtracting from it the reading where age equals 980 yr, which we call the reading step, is -0.35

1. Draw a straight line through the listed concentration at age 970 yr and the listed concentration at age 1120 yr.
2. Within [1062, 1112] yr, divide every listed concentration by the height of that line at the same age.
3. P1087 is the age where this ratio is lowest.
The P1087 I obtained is 1095 yr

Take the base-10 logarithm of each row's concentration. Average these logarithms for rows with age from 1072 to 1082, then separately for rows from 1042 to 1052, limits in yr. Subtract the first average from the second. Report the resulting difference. 0.01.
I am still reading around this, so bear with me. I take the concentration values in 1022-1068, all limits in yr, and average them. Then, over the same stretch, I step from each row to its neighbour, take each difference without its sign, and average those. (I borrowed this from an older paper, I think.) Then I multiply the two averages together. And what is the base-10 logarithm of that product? -0.91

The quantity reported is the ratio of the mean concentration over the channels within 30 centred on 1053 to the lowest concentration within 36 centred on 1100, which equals 1.04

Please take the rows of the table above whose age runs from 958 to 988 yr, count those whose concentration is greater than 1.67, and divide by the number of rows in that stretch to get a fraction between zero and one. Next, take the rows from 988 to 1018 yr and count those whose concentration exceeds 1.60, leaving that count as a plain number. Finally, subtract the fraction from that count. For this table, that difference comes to 5.3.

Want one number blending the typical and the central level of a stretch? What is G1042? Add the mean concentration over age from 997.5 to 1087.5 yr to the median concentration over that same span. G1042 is 3.3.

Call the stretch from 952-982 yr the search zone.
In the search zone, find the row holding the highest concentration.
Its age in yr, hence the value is 980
